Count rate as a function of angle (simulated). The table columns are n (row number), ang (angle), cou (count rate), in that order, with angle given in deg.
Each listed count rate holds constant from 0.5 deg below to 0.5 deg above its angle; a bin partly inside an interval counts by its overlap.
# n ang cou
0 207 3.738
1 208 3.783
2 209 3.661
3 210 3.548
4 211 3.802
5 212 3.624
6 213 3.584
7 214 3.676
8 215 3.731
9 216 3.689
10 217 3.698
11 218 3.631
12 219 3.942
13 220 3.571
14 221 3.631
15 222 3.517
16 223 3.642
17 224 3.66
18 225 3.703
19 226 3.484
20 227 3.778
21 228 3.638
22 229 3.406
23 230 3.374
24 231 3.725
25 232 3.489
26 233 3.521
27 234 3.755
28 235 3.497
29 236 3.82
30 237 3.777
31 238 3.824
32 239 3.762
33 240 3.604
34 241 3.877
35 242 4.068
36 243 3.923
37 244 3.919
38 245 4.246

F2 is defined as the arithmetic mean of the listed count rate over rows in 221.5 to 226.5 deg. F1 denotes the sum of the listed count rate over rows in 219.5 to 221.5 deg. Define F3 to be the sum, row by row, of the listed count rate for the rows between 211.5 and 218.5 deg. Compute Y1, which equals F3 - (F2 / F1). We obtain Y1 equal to 25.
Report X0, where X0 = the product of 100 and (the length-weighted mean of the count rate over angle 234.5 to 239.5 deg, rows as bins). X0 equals 374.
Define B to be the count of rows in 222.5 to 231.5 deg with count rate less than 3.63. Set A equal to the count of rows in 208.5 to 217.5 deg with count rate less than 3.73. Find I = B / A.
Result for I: 0.43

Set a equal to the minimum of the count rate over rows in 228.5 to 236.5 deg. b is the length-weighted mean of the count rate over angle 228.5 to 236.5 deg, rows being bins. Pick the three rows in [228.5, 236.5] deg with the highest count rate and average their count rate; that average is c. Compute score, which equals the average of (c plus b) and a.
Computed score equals 5.36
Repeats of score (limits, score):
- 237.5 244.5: 5.71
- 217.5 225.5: 5.47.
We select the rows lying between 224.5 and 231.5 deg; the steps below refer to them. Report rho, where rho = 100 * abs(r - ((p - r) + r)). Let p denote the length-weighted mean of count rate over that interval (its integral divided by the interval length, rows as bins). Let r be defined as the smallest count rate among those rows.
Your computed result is 21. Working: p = 3.59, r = 3.374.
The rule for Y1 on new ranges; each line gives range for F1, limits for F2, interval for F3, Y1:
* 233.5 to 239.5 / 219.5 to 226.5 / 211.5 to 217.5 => 22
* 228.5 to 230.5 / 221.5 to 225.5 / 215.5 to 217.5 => 7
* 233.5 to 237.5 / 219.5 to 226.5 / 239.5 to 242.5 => 11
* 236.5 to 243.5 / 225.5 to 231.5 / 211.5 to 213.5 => 7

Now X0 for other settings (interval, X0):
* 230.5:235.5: 360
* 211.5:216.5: 366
